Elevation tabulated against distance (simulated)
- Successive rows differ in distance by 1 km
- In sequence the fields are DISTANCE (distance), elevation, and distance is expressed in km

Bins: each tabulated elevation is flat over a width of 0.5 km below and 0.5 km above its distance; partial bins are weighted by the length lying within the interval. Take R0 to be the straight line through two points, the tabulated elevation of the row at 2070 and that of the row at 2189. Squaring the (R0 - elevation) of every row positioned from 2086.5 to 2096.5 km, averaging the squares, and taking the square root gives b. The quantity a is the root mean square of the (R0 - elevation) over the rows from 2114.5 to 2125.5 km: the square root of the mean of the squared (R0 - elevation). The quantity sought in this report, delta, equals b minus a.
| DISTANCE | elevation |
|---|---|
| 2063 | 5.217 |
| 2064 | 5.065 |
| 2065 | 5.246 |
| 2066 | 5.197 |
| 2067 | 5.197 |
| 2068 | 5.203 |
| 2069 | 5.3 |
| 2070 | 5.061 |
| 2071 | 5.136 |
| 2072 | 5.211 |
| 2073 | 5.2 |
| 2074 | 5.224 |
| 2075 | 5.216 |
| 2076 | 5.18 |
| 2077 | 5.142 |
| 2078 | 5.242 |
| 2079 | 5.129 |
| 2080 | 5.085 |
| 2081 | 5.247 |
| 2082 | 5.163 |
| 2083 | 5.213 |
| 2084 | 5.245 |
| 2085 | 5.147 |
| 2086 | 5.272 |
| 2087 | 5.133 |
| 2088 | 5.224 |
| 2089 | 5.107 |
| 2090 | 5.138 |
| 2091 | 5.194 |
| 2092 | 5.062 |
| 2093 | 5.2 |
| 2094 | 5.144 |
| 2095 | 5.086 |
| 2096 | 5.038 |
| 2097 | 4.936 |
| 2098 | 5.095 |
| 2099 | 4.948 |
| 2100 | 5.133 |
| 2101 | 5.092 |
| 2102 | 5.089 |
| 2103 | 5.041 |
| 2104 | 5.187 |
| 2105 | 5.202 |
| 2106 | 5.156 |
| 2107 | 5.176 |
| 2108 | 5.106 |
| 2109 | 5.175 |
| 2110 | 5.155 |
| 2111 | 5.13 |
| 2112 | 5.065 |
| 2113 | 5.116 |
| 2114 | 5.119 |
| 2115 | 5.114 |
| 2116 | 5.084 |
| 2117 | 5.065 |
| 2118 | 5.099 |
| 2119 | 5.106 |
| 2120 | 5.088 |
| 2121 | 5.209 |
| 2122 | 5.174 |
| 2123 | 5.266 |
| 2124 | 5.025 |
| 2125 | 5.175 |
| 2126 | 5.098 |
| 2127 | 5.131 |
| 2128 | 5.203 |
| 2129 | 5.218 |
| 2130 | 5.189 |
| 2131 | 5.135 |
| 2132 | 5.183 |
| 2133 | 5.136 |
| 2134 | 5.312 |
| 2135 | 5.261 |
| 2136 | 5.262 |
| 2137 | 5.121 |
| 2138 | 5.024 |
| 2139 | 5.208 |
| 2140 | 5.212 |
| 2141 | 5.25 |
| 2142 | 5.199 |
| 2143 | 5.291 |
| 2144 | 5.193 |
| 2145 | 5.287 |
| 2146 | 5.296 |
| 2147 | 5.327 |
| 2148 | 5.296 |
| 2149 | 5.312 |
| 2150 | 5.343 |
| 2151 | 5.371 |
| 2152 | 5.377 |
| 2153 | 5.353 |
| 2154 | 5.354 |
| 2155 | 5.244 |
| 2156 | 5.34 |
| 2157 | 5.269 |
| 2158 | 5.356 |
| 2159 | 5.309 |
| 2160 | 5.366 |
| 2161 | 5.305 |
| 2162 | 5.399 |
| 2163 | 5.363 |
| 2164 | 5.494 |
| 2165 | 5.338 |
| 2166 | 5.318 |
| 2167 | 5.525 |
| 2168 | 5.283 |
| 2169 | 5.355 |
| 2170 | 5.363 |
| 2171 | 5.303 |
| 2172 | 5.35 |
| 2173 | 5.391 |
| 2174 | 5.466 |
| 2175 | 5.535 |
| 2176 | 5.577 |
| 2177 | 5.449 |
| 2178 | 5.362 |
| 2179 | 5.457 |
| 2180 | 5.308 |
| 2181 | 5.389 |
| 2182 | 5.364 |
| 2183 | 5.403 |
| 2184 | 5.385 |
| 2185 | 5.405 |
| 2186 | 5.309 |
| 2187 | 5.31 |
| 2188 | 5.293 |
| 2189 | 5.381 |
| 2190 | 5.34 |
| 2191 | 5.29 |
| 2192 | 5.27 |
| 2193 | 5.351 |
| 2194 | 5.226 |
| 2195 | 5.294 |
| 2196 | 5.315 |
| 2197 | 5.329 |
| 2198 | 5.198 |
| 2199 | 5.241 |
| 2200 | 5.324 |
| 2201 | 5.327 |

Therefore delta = -0.030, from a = 0.093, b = 0.064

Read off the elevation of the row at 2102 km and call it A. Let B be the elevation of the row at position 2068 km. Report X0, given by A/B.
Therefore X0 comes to 0.98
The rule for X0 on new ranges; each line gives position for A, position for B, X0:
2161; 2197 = 1.00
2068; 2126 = 1.02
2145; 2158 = 0.99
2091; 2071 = 1.01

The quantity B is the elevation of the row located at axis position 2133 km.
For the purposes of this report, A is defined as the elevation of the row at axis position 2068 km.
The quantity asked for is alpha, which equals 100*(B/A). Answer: 99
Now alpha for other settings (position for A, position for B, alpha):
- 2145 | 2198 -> 98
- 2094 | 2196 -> 103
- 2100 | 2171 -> 103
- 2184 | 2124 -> 93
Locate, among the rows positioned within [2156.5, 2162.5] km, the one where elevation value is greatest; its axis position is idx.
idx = 2162 km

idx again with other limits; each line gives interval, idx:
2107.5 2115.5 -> 2109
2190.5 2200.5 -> 2193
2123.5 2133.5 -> 2129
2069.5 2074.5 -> 2074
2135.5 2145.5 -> 2143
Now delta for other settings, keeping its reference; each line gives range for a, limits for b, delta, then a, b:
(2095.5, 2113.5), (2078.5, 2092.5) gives 0.008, 0.084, 0.093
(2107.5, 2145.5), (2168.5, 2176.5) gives 0.038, 0.080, 0.118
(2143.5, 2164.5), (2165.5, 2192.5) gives 0.022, 0.069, 0.091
